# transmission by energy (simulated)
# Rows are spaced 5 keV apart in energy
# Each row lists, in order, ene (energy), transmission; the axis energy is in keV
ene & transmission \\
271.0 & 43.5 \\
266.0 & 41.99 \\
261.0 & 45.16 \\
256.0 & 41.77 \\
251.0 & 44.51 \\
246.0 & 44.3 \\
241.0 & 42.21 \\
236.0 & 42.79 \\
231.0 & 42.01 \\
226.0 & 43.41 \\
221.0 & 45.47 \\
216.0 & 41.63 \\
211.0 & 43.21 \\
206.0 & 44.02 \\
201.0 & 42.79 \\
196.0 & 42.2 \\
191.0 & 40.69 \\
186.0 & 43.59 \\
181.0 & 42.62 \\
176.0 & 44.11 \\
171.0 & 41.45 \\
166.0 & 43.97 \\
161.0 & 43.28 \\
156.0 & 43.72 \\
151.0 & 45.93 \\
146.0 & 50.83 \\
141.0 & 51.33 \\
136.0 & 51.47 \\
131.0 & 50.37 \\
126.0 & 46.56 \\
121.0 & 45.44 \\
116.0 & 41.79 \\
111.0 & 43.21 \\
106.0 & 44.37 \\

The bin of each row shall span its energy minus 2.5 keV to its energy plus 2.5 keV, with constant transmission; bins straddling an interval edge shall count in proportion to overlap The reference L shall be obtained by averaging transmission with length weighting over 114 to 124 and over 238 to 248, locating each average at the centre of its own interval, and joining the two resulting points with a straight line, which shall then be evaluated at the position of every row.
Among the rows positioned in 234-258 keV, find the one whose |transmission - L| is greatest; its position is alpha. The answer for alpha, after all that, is 251.0 keV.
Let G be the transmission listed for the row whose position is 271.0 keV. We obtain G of 43.5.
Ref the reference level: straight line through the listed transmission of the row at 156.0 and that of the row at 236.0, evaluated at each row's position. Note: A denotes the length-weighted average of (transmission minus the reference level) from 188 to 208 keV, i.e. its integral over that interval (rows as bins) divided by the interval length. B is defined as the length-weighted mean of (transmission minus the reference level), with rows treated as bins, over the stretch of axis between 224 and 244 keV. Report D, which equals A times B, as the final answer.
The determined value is 0.2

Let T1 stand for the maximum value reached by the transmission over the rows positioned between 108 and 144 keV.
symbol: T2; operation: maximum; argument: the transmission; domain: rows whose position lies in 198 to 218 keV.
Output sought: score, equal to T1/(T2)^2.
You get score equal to 0.027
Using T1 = 51.47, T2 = 44.02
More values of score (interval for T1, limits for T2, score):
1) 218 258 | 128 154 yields 0.017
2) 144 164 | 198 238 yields 0.025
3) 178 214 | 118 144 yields 0.017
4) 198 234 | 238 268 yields 0.022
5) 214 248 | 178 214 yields 0.023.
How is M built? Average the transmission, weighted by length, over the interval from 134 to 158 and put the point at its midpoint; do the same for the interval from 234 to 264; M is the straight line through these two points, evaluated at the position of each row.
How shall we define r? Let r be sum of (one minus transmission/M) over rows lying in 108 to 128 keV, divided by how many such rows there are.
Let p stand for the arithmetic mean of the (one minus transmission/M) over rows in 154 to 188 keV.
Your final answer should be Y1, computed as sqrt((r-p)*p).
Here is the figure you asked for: 0.0502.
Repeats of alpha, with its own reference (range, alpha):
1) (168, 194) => 191.0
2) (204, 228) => 221.0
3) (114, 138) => 136.0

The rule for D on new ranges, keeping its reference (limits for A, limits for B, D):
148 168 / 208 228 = 0.3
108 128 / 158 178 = 0.0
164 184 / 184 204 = 0.5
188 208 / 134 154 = -4.8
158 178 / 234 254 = -0.3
